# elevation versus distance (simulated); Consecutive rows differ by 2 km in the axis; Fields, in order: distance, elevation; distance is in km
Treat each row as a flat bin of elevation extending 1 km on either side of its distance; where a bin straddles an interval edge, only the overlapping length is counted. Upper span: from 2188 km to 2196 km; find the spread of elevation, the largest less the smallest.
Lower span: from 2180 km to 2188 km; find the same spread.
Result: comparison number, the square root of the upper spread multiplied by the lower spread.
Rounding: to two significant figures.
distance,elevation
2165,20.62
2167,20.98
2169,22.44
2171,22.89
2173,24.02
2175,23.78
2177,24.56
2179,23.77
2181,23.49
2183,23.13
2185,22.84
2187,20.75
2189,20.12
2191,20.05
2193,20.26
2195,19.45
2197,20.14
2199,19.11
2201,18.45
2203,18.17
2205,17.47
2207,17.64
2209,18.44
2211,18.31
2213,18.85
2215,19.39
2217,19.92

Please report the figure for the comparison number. 1.5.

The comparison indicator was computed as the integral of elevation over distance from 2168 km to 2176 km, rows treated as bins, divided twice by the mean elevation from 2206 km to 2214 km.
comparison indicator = 0.56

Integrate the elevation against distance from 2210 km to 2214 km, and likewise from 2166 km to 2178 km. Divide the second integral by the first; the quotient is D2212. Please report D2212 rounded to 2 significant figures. 3.7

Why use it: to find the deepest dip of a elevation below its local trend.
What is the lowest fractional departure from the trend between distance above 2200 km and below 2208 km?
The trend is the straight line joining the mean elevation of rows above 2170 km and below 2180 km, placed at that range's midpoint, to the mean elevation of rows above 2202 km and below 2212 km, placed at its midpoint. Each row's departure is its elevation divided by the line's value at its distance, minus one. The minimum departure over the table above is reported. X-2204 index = -0.049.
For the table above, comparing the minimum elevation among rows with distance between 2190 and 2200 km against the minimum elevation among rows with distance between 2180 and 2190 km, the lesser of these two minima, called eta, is 19.1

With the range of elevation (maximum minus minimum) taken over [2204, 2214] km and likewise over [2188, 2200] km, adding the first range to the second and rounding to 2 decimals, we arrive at 2.53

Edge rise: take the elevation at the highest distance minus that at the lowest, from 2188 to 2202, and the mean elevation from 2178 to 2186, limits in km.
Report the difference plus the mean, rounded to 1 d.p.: 21.6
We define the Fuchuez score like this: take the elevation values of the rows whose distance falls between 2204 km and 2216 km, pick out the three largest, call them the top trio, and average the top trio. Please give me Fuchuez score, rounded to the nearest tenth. 18.9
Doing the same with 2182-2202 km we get 22.2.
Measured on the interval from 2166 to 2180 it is 24.1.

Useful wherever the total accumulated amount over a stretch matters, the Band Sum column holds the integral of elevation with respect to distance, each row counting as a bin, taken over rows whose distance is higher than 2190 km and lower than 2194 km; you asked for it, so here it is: 81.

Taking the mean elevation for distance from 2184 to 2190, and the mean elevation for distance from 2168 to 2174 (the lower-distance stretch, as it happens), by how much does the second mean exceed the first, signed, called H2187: 1.9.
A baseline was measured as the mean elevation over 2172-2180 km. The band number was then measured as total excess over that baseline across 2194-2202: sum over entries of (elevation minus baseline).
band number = -19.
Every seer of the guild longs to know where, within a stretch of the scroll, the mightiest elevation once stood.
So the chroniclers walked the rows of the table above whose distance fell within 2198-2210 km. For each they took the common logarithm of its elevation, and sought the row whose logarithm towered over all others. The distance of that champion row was 2199 km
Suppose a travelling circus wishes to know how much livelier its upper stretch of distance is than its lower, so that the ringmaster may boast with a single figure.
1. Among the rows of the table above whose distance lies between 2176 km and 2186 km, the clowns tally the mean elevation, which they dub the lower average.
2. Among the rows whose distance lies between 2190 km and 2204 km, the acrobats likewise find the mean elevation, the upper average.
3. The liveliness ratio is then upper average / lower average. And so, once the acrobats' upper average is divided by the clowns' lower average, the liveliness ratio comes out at 0.822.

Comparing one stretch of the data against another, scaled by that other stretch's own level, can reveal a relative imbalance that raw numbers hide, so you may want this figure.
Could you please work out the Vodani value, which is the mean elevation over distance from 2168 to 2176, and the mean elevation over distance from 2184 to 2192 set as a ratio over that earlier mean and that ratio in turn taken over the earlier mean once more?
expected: 0.039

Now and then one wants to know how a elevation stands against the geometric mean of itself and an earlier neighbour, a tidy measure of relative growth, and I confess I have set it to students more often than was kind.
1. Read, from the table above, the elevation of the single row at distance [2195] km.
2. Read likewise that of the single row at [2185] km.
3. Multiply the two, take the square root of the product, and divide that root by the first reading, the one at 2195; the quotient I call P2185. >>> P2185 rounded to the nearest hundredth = 1.08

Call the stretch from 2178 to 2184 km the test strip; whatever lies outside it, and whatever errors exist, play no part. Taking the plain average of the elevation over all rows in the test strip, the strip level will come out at 23.5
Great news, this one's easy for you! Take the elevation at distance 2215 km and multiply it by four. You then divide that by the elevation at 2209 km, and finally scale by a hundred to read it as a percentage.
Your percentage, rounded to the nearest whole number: 421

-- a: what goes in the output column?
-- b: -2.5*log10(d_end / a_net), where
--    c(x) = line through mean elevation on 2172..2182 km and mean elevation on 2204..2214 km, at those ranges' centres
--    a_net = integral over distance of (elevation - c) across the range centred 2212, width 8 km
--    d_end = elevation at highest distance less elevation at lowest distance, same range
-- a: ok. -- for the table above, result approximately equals 2.5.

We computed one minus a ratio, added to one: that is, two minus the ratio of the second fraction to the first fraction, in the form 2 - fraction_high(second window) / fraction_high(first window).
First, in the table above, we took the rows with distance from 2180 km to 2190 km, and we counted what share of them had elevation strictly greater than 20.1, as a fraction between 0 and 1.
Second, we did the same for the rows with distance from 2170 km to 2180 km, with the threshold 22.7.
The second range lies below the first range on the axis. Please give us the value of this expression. 1.00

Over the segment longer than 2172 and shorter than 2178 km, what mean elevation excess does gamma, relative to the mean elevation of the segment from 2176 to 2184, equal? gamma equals 0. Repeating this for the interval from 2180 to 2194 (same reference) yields -2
